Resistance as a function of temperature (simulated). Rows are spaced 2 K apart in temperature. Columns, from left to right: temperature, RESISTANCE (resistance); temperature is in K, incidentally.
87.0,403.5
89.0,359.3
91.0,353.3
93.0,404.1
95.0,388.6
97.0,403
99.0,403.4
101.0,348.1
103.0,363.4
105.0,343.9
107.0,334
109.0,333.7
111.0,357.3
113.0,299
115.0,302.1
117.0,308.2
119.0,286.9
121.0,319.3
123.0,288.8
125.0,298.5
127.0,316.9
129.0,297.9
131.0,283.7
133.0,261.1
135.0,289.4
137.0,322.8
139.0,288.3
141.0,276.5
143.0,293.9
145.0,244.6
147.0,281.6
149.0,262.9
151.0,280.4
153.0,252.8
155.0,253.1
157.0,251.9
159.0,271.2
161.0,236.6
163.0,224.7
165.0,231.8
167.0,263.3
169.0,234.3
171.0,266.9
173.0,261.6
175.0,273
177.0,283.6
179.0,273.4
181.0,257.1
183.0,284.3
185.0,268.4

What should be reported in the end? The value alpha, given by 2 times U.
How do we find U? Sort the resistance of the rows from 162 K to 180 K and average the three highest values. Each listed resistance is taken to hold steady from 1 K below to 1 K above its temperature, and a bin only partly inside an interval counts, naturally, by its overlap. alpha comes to 553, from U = 277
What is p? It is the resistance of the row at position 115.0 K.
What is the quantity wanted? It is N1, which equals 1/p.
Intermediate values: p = 302.1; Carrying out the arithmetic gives 0.0033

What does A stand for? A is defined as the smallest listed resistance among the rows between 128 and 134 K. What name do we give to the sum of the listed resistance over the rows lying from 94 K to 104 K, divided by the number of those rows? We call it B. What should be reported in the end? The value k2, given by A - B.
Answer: -120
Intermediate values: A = 261.1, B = 381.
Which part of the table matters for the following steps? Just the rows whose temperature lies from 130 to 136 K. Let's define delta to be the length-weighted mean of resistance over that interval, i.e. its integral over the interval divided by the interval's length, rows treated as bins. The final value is 278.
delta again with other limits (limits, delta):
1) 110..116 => 319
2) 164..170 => 243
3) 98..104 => 372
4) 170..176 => 267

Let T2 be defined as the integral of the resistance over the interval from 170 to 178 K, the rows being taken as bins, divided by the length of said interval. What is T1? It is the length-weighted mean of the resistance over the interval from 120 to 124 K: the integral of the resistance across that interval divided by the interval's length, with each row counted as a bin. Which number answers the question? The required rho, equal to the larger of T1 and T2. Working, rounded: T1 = 304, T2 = 271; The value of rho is 304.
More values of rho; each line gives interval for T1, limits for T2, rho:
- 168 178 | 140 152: 273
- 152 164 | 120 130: 304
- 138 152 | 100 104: 356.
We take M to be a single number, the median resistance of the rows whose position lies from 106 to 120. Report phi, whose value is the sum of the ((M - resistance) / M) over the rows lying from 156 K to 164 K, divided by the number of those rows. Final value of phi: 0.20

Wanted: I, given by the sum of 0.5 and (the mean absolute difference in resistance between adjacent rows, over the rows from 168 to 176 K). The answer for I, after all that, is 17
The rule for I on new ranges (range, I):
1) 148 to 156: 16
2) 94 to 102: 24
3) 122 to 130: 16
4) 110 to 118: 23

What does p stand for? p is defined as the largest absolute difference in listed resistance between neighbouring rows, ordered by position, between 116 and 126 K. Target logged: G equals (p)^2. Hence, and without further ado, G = 1050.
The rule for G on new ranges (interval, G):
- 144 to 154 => 1369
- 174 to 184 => 740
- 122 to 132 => 361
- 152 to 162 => 1197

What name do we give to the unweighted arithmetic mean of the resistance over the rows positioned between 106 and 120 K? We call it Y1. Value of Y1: 317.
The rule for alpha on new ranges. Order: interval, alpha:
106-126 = 683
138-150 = 576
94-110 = 797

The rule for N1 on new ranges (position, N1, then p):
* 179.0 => 0.0037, 273.4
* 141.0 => 0.0036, 276.5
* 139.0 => 0.0035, 288.3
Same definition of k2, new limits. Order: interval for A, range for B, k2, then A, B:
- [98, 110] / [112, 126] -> 33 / 333.7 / 300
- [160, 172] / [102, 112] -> -122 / 224.7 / 346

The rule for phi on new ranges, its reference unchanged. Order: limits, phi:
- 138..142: 0.08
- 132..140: 0.06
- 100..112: -0.13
